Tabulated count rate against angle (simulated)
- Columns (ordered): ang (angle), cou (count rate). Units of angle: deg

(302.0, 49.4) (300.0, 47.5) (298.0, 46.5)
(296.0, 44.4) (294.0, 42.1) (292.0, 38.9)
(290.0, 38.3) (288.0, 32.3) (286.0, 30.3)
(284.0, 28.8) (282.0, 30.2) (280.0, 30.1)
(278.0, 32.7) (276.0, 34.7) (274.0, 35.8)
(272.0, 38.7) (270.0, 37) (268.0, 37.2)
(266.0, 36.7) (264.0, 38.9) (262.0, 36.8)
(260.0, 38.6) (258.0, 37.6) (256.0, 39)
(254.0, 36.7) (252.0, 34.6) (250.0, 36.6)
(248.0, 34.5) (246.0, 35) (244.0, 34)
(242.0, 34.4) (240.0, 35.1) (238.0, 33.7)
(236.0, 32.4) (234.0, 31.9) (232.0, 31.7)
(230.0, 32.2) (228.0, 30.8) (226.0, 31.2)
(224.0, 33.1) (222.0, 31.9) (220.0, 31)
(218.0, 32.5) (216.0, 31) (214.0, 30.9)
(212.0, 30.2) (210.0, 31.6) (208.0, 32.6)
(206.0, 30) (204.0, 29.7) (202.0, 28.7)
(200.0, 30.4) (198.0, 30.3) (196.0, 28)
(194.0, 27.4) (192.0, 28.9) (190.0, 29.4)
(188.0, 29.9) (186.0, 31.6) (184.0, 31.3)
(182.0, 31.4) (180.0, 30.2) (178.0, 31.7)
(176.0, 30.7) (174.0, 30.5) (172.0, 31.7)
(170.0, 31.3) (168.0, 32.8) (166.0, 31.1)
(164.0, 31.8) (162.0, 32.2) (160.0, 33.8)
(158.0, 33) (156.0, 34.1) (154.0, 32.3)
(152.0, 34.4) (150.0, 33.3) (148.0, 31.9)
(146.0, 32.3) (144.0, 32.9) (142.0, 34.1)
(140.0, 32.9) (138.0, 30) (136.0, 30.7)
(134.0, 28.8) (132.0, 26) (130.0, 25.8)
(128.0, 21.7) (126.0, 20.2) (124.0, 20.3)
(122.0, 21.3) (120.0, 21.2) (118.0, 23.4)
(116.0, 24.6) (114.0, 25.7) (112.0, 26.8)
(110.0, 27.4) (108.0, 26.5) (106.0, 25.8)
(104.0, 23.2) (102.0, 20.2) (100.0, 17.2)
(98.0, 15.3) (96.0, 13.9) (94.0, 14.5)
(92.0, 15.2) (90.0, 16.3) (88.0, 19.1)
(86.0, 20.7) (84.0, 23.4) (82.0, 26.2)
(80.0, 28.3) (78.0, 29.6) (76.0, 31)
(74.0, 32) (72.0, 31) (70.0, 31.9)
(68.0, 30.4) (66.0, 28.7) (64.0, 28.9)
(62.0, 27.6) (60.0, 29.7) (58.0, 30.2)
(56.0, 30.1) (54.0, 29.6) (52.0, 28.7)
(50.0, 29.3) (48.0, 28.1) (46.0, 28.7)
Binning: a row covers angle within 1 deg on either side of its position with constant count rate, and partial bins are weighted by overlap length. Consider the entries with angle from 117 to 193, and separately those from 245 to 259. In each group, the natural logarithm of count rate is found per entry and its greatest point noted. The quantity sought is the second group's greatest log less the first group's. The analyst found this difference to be 0.126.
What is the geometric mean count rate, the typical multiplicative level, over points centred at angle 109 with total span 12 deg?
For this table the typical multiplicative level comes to 26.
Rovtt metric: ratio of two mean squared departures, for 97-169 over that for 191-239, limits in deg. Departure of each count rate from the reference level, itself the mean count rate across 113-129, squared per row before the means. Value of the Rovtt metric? 0.75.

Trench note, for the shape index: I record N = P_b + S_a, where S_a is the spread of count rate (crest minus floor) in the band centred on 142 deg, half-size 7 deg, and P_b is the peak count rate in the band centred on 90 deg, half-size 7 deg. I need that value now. 27.5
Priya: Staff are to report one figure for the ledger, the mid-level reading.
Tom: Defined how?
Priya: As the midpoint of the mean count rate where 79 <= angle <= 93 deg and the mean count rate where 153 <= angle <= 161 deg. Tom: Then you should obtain 27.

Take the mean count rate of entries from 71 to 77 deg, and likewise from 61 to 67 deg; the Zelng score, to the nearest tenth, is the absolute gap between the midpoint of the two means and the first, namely 1.5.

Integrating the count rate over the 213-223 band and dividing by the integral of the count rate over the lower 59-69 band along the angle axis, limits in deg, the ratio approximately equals 1.08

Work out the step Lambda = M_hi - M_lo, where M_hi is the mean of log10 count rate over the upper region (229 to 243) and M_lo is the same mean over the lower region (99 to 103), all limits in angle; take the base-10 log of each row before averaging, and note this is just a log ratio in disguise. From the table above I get 0.25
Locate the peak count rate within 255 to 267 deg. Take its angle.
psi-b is 256.0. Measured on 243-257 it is 256.0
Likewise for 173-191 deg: 178.0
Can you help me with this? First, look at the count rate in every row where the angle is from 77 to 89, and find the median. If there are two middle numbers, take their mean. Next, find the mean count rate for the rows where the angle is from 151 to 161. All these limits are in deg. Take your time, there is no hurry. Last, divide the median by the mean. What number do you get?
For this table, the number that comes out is 0.74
